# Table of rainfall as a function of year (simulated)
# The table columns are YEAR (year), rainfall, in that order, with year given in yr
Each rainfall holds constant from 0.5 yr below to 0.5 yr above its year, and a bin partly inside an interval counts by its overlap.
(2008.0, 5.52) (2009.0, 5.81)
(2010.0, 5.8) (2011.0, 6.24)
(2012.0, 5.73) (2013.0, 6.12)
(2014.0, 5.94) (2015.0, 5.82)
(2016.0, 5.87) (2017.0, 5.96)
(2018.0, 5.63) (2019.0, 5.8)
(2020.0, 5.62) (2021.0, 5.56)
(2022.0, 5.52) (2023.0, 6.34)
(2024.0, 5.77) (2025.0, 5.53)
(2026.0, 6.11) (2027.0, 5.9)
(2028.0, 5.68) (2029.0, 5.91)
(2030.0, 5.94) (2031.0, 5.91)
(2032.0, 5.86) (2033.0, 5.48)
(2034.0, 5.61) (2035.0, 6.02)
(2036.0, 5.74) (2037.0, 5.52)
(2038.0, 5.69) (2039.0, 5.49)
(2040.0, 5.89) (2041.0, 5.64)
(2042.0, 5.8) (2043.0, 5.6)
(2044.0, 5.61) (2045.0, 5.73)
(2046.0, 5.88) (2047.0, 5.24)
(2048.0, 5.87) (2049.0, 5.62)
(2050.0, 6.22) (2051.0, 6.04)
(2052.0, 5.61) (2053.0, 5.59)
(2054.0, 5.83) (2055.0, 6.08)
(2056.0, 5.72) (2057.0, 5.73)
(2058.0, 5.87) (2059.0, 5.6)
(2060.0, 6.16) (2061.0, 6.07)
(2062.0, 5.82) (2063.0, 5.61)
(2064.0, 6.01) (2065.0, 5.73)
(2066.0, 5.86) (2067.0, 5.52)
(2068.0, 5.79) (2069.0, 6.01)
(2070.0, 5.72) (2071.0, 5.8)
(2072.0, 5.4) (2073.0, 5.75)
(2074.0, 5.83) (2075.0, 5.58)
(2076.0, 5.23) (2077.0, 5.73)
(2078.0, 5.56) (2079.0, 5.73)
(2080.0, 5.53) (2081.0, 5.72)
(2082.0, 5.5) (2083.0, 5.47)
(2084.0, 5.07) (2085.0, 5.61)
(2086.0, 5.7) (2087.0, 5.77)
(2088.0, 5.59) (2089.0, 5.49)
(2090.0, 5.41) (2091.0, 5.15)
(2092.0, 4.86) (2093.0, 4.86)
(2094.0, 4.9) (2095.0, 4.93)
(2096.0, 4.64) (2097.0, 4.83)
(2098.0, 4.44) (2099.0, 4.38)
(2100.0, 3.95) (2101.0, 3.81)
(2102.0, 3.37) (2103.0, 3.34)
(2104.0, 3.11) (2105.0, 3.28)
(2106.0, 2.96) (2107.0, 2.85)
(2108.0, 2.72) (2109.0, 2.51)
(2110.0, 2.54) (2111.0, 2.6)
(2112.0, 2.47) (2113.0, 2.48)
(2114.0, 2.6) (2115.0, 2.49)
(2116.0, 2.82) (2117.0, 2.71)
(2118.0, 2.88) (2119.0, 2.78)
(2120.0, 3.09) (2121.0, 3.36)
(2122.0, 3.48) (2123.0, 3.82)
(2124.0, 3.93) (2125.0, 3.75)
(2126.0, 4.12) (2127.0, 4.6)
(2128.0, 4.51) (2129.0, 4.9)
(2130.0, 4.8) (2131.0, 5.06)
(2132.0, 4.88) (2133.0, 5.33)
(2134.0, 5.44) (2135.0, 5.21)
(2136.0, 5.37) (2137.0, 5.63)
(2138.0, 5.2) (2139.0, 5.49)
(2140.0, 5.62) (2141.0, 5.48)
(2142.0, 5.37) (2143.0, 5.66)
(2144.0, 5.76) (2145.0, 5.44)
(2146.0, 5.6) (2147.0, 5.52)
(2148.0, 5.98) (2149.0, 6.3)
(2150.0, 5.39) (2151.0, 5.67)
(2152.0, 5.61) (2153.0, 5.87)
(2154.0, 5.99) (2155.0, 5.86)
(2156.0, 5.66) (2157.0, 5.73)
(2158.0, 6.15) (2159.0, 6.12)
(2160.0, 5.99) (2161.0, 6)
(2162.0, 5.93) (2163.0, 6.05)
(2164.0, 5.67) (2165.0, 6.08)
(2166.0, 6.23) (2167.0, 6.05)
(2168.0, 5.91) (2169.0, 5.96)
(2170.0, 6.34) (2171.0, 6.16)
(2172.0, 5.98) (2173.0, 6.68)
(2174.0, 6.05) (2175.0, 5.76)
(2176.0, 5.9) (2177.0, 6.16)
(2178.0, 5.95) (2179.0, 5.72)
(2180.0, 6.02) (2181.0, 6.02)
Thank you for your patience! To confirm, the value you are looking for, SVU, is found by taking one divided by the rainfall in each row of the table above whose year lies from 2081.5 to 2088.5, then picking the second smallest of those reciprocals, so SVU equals 0.175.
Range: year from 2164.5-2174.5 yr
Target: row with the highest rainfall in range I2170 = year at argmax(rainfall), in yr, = 2173.0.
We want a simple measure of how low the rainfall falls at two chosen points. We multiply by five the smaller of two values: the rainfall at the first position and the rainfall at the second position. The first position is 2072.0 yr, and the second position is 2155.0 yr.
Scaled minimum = 27.0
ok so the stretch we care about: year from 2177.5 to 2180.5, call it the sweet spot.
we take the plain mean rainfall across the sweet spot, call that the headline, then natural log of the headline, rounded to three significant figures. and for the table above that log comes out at 1.77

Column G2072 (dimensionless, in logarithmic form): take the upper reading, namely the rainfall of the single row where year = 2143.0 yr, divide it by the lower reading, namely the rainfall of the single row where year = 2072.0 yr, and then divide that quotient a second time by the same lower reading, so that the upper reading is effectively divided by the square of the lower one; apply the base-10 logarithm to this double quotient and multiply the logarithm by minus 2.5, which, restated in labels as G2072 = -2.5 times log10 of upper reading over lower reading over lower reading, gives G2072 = 1.8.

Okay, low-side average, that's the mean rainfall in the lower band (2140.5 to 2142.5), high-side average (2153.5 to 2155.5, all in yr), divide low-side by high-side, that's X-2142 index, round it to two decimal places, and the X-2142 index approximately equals 0.92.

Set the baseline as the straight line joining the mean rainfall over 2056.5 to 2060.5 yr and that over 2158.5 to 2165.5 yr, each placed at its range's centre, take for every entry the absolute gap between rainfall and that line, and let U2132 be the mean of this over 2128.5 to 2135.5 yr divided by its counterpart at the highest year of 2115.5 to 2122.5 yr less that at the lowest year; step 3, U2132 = -1.3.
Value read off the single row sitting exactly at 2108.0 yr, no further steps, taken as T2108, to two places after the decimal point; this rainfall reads 2.72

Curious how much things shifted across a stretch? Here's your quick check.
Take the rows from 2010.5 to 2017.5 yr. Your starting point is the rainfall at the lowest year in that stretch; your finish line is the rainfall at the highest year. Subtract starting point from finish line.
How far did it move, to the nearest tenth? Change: -0.3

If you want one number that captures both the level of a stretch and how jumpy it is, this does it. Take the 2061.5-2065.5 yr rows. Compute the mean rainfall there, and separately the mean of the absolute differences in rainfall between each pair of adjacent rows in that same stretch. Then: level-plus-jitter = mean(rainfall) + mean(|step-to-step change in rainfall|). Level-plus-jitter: 6.09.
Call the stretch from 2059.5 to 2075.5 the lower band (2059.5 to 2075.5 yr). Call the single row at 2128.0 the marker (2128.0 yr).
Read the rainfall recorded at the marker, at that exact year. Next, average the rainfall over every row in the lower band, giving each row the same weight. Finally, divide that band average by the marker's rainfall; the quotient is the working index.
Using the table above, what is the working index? 1.28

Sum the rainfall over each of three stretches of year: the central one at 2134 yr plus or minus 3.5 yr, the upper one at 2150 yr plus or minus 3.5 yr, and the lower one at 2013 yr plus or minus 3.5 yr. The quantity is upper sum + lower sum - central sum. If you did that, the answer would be 44.9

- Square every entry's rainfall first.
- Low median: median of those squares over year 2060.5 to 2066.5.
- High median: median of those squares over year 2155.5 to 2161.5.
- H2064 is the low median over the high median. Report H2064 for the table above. 0.95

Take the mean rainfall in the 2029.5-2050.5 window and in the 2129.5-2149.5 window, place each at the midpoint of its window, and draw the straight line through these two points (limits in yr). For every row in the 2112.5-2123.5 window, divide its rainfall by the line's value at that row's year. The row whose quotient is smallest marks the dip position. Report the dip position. 2113.0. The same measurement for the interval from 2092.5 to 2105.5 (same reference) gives 2104.0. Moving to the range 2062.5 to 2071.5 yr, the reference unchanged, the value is 2067.0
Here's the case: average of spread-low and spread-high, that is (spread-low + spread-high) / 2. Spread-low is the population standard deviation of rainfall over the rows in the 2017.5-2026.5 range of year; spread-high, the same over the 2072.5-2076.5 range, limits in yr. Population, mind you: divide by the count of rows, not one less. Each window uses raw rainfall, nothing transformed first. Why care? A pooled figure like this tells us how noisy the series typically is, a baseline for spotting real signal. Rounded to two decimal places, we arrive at 0.25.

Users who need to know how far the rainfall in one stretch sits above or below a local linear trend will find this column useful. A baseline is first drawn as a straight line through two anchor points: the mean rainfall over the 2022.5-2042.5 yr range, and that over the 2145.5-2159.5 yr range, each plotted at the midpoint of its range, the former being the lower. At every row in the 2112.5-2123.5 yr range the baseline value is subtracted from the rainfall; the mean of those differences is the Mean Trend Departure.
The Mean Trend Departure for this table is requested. -2.9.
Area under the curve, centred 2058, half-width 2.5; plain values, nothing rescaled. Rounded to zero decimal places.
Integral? 29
